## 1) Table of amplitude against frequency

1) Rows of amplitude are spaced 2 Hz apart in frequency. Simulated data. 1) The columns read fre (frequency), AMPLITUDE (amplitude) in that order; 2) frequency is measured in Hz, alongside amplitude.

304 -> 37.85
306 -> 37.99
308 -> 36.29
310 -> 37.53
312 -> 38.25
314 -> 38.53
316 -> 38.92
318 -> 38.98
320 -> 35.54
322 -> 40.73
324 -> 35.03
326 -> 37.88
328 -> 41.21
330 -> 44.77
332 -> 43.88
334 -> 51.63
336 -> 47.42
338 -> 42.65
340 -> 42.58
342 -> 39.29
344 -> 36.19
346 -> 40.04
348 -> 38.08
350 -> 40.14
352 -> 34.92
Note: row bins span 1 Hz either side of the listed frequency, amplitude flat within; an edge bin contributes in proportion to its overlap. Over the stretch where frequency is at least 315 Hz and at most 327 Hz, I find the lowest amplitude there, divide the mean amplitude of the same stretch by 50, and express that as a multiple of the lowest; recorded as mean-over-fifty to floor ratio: 0.0216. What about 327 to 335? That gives 0.0220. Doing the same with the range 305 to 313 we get 0.0207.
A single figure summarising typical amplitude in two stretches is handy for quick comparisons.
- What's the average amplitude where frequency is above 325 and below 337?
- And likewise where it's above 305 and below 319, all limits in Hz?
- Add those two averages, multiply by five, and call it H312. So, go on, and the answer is 413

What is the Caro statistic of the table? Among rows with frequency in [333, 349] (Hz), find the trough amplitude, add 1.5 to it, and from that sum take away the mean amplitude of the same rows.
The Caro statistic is -4.5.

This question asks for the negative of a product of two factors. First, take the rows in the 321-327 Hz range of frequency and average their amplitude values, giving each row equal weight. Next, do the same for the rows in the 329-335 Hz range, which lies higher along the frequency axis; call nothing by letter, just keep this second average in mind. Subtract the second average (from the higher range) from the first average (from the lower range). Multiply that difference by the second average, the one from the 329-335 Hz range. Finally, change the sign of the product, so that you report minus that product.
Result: 415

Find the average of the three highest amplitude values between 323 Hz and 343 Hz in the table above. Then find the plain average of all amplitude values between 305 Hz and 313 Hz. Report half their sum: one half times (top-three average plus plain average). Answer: 42.7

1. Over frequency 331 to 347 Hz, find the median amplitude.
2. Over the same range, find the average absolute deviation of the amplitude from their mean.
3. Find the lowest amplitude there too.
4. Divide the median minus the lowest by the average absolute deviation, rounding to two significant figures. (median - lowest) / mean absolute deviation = 1.8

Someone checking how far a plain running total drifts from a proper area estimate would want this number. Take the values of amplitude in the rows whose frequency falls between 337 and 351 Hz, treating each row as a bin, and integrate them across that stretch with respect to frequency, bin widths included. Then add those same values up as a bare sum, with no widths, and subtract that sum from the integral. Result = 279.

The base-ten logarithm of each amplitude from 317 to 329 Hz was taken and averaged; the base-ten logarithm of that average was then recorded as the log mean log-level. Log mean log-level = 0.199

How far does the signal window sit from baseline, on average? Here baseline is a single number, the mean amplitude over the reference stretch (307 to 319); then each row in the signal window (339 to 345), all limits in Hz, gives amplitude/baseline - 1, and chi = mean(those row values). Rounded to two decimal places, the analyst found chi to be 0.03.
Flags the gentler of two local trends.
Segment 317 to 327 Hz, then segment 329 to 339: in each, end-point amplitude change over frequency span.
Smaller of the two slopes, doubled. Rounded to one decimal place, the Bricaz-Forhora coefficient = -0.5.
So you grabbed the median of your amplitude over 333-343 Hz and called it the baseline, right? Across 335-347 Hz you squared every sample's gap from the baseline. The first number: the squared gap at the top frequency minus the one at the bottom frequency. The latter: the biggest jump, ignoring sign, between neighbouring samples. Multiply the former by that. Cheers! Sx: -557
